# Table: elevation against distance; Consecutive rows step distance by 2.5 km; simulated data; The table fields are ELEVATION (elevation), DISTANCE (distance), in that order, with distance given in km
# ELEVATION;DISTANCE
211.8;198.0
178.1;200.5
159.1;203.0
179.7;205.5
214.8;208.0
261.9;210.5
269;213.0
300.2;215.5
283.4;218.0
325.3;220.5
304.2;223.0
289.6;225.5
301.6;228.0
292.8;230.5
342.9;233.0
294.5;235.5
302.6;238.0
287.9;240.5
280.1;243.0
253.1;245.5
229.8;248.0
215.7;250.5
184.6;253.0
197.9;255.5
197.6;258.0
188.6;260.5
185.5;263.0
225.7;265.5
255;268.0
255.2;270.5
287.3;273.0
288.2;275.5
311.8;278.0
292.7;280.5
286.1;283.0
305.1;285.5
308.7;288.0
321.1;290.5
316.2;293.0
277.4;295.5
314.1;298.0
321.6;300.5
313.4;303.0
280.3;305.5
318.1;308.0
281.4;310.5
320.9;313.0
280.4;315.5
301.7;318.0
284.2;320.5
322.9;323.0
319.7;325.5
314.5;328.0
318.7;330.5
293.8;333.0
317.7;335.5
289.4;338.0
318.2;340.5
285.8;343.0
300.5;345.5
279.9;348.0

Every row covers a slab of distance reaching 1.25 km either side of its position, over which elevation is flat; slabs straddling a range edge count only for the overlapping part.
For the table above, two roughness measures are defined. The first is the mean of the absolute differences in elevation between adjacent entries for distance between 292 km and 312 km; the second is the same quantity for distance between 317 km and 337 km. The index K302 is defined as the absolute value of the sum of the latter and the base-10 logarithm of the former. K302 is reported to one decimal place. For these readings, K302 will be 18.3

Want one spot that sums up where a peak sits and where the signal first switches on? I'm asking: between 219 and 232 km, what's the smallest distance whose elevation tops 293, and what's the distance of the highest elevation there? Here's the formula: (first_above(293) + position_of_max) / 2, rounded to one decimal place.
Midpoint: 220.5 km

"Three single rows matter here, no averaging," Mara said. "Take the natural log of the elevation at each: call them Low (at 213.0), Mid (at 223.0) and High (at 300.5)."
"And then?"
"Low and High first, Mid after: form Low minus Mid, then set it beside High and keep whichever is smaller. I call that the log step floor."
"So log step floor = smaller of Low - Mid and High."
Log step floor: -0.12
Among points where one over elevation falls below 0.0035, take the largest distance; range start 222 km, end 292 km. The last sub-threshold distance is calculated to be 290.5 km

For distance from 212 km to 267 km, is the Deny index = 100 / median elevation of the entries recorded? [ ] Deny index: 0.355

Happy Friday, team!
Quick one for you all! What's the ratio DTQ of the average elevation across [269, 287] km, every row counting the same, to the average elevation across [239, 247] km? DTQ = 1.06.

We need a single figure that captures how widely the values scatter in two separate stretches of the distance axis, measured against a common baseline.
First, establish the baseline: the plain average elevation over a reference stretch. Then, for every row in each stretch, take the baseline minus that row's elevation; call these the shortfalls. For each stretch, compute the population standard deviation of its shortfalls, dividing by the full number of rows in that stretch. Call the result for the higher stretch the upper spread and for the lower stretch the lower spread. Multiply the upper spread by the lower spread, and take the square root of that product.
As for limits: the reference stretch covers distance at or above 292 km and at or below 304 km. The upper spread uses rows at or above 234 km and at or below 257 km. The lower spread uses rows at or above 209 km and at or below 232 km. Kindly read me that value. 27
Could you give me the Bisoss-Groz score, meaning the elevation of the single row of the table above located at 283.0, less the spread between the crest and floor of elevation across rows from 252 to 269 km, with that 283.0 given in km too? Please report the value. 216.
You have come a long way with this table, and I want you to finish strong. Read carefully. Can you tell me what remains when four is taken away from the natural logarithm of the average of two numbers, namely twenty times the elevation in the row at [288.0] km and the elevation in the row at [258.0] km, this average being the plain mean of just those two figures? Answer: 4.07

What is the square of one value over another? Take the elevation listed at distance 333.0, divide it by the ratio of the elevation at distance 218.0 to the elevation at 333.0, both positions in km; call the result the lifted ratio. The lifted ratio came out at 305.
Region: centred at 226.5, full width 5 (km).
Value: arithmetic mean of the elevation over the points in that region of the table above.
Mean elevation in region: 296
